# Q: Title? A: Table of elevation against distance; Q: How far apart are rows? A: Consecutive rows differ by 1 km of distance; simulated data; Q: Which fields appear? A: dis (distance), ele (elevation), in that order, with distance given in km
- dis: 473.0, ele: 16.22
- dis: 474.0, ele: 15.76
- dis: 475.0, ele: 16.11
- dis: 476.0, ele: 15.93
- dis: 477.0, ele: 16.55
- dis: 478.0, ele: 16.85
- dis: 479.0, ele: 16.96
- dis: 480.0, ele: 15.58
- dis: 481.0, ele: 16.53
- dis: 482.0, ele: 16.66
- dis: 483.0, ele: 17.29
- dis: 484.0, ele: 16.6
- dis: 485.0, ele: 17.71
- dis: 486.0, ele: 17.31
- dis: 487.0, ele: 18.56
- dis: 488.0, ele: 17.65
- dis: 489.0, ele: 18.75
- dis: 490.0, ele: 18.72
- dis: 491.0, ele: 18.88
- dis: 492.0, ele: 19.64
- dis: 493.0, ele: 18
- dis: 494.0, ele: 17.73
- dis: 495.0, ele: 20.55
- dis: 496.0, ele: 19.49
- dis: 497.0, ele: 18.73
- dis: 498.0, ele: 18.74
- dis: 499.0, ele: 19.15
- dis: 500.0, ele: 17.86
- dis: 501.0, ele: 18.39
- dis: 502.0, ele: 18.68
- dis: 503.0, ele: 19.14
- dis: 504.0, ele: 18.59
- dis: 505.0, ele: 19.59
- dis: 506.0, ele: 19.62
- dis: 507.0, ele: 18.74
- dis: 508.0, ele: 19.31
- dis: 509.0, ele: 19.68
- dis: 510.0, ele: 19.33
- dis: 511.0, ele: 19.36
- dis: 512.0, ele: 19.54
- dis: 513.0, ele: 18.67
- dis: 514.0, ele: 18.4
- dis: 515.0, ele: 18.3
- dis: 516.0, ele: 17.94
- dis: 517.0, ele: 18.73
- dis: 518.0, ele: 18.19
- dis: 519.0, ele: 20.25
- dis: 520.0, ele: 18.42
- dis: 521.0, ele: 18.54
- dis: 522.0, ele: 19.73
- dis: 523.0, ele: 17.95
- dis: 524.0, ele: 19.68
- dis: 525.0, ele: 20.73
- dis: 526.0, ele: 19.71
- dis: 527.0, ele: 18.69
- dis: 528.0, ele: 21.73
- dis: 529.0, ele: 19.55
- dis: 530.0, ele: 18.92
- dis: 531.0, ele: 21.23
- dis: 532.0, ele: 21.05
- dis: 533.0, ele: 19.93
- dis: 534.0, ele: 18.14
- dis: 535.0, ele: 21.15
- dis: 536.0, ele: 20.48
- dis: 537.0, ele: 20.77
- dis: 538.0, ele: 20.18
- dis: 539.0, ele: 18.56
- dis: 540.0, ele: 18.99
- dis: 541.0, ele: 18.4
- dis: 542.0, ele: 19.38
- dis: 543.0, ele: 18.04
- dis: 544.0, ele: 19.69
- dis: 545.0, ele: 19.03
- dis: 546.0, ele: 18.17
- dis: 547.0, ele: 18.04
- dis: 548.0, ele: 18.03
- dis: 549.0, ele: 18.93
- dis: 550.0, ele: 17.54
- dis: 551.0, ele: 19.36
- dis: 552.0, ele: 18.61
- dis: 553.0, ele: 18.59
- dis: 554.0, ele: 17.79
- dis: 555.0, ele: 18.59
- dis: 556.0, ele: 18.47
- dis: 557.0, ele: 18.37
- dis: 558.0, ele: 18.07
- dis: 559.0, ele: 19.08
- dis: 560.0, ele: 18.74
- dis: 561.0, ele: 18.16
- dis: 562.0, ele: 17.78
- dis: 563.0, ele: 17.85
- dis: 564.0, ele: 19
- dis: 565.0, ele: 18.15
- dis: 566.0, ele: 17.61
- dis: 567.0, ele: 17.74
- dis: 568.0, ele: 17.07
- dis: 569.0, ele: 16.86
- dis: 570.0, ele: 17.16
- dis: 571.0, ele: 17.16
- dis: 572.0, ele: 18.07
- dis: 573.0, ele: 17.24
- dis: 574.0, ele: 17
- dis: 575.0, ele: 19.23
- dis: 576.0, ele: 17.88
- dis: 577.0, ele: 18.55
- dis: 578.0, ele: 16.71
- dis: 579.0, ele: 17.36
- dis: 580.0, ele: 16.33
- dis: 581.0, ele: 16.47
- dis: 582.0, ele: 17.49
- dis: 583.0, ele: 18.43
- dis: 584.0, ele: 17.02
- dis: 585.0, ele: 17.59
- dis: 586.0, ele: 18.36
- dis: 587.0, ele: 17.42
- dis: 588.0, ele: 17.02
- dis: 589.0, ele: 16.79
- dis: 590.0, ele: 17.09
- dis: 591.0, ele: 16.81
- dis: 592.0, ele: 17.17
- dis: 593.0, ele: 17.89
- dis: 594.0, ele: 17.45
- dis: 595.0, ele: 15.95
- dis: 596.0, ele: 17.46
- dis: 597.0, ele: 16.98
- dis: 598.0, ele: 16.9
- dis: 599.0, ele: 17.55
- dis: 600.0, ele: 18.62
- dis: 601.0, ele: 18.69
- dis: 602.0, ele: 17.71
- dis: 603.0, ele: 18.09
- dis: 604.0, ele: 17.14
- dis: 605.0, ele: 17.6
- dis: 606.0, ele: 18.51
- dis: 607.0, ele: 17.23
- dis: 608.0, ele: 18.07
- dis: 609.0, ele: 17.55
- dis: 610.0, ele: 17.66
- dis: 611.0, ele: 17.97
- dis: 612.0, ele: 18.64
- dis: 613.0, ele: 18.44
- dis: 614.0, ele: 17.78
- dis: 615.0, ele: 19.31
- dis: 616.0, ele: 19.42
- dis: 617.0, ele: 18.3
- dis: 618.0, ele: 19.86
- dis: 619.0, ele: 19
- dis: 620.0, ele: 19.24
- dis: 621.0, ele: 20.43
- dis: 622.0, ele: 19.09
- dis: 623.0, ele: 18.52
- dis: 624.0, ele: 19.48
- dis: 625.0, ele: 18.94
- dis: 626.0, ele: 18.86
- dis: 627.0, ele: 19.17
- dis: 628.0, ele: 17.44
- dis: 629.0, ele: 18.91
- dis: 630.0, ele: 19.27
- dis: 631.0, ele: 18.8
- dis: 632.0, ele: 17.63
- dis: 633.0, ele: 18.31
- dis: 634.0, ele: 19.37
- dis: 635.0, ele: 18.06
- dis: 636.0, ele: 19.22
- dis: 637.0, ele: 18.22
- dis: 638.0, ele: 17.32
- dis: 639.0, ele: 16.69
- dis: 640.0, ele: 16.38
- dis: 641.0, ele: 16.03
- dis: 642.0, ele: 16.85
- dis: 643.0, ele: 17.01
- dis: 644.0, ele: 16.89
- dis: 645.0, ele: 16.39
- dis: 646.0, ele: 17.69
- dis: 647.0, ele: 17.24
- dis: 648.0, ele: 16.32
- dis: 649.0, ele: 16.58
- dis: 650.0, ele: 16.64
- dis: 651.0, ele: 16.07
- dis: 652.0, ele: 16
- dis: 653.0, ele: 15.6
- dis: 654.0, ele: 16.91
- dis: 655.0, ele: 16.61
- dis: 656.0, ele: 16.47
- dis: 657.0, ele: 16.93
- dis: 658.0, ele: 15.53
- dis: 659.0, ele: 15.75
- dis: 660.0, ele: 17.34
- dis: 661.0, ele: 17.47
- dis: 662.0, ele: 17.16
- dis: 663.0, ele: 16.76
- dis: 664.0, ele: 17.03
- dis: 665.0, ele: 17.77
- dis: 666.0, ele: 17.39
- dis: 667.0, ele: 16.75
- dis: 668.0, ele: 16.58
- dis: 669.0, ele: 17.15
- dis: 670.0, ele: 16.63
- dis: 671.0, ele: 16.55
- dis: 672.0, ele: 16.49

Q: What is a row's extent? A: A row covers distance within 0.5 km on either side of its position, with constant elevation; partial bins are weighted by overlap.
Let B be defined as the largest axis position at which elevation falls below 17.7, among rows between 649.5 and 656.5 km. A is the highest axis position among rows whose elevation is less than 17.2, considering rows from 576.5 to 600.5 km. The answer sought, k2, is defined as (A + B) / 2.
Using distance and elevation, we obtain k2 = 627.0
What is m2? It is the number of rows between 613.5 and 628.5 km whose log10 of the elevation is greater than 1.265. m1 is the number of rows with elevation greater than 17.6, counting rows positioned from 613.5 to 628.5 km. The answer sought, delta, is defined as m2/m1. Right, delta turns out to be 0.86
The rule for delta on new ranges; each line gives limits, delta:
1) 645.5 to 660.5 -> 0.00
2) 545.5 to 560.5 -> 0.57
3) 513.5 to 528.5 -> 0.67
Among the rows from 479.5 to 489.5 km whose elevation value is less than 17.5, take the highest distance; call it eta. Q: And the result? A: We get 486.0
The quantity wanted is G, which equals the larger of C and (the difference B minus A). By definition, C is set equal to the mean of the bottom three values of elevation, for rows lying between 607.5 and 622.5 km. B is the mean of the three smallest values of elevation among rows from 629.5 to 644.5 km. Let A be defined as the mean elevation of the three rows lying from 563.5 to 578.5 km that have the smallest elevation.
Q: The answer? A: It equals 17.7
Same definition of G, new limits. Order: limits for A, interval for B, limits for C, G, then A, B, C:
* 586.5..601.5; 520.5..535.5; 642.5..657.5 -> 15.9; 16.5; 18.2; 15.9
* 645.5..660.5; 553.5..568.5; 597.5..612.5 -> 17.1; 15.6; 17.5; 17.1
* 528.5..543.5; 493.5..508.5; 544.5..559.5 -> 17.8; 18.2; 18.0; 17.8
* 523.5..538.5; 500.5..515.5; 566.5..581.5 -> 16.5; 18.6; 18.4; 16.5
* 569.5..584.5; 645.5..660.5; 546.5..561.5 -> 17.8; 16.5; 15.6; 17.8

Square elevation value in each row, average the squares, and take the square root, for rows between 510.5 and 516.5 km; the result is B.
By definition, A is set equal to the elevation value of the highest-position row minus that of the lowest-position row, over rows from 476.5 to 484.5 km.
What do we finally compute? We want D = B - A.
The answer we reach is 18.7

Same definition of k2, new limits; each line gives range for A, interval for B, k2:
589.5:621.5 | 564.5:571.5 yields 587.5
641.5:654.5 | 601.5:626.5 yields 632.0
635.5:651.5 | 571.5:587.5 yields 619.0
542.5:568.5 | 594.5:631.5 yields 598.0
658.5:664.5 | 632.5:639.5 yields 651.5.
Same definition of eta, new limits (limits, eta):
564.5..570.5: 570.0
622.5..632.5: 628.0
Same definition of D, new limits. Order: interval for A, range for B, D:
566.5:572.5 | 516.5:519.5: 18.7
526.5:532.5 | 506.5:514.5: 16.8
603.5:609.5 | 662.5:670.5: 16.6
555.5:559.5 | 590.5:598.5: 16.5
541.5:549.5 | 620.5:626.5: 19.7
